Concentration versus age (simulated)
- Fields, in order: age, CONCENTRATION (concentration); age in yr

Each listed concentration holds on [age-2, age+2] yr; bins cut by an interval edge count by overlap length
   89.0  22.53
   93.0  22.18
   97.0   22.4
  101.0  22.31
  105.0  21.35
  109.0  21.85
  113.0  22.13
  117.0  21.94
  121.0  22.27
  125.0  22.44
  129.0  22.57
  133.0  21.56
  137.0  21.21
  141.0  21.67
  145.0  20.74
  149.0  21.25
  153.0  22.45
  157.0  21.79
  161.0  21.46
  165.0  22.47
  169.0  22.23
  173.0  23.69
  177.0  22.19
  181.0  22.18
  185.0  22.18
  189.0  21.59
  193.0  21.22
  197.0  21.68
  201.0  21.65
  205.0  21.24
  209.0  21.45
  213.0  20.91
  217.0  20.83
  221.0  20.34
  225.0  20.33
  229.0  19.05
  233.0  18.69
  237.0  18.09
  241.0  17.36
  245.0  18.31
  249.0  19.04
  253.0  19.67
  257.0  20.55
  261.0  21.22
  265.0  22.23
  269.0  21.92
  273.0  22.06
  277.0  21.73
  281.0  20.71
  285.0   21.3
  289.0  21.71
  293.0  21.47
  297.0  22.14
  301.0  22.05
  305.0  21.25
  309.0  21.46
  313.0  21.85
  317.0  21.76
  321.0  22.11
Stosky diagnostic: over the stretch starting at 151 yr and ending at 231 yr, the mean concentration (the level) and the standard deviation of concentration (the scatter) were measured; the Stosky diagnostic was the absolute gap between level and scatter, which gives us 20.6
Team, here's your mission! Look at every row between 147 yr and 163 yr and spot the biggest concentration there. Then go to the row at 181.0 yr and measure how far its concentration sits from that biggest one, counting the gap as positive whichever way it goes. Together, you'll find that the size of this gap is 0.27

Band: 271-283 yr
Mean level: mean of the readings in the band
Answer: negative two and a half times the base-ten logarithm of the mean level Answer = -3.33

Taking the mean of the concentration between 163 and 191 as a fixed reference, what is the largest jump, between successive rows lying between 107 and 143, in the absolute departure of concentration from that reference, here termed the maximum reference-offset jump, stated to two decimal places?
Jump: 0.59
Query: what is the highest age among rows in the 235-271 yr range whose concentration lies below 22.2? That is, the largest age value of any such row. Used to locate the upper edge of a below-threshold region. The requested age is 269.0 yr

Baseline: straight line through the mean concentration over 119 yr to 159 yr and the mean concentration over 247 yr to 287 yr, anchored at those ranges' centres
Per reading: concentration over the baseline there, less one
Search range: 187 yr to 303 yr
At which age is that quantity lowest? 241.0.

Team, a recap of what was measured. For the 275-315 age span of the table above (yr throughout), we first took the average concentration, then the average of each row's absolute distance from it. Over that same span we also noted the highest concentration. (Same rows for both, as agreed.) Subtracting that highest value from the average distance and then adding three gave -18.8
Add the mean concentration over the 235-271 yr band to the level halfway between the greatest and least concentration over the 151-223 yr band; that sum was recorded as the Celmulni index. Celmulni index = 41.8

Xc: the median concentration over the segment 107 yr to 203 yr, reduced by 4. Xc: 17.9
